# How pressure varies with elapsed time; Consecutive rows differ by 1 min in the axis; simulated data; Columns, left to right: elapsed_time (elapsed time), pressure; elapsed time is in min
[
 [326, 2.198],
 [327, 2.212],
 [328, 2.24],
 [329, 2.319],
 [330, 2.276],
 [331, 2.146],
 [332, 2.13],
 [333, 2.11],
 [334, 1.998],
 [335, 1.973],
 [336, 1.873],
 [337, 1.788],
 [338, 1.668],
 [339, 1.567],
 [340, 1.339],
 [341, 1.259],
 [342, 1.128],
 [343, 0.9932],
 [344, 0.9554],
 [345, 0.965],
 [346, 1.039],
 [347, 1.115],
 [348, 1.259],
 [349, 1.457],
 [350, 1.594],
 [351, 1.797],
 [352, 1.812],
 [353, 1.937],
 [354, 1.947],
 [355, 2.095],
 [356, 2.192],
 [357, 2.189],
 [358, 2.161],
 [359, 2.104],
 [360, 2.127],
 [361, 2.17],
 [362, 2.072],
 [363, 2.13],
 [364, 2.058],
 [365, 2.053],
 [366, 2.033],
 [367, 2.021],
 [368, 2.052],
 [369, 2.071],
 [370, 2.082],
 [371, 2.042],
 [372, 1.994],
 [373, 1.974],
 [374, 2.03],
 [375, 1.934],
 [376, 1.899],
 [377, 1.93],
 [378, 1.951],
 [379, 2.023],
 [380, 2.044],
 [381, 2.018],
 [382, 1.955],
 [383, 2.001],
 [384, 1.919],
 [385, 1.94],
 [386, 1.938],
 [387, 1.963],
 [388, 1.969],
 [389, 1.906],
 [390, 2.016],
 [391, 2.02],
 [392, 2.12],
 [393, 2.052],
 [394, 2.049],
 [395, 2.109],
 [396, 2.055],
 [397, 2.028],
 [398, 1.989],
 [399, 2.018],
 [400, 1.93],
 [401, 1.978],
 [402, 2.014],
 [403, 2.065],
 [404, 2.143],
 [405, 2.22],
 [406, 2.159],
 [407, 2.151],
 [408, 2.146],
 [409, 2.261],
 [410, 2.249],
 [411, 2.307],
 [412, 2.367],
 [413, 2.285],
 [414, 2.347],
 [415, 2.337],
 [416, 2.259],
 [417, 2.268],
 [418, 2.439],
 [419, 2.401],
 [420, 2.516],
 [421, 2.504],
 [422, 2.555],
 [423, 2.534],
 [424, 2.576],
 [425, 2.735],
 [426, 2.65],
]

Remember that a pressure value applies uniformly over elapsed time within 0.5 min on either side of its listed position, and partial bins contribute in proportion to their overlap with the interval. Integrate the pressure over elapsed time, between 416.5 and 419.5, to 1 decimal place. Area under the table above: 7.1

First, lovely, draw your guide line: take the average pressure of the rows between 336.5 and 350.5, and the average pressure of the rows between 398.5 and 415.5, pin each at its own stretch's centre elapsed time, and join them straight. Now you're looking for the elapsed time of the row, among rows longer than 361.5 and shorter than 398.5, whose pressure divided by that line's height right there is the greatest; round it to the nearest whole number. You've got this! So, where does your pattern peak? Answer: 363 min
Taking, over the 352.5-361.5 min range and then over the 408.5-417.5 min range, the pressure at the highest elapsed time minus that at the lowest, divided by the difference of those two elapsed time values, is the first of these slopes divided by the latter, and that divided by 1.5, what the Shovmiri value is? 22.2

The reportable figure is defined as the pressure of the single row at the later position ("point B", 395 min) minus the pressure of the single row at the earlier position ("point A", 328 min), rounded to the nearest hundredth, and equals -0.13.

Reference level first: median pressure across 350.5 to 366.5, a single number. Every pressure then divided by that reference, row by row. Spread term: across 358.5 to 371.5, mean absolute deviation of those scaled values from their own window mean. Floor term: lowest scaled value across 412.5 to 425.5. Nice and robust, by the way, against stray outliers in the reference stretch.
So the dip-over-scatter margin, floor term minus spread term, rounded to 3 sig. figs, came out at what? 1.07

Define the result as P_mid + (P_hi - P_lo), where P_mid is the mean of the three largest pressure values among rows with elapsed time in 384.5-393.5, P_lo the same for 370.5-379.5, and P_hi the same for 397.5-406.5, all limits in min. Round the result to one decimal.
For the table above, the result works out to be 2.2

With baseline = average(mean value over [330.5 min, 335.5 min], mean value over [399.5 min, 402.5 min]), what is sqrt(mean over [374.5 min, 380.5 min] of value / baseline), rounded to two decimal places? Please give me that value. 0.99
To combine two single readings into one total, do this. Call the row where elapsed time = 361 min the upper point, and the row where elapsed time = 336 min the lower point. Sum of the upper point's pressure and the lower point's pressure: 4.04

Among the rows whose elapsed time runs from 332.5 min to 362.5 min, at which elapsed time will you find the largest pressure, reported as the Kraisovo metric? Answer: 356 min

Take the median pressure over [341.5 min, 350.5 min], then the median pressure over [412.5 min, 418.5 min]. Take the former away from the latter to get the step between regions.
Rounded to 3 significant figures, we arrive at 1.20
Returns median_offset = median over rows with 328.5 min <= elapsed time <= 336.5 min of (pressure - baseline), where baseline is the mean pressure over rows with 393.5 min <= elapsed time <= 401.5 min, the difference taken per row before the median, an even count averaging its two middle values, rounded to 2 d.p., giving 0.10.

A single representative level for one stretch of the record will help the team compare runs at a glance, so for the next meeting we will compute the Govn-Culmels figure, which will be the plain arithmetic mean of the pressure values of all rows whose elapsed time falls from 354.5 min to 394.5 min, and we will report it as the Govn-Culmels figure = 2.03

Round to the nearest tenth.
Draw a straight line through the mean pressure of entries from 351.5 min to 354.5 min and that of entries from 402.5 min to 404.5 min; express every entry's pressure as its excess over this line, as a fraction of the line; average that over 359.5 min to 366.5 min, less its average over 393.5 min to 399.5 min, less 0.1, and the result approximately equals 0.0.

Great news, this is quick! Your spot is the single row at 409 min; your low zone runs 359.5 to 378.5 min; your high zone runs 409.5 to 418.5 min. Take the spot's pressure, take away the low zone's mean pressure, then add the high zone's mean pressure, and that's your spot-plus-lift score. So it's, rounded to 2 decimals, 2.55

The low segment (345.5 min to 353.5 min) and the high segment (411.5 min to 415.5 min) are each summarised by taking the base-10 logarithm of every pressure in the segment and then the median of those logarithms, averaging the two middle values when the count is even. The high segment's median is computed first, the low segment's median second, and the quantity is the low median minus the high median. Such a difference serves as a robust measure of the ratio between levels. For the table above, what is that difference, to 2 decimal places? -0.19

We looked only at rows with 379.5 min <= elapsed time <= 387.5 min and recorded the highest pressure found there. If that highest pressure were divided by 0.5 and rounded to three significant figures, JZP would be 4.09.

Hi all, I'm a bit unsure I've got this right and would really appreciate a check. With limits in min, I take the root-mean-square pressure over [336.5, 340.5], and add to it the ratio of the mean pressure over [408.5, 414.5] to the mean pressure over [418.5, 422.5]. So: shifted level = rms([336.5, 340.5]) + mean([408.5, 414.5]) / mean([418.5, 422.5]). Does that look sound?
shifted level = 2.5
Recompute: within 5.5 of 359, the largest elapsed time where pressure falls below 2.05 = 354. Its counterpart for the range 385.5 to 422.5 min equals 402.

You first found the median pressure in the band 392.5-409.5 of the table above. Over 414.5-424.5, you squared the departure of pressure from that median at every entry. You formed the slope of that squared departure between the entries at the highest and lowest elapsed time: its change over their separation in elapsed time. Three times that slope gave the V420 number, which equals 0.064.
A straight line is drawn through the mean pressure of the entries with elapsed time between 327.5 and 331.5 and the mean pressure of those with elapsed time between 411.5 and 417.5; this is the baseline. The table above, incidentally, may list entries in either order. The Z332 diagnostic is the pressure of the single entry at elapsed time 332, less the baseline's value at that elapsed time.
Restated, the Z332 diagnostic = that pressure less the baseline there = -0.12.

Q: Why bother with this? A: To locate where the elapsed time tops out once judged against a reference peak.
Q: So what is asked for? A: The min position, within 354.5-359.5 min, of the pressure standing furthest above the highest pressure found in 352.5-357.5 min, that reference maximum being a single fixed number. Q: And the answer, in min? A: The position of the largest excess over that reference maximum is 356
